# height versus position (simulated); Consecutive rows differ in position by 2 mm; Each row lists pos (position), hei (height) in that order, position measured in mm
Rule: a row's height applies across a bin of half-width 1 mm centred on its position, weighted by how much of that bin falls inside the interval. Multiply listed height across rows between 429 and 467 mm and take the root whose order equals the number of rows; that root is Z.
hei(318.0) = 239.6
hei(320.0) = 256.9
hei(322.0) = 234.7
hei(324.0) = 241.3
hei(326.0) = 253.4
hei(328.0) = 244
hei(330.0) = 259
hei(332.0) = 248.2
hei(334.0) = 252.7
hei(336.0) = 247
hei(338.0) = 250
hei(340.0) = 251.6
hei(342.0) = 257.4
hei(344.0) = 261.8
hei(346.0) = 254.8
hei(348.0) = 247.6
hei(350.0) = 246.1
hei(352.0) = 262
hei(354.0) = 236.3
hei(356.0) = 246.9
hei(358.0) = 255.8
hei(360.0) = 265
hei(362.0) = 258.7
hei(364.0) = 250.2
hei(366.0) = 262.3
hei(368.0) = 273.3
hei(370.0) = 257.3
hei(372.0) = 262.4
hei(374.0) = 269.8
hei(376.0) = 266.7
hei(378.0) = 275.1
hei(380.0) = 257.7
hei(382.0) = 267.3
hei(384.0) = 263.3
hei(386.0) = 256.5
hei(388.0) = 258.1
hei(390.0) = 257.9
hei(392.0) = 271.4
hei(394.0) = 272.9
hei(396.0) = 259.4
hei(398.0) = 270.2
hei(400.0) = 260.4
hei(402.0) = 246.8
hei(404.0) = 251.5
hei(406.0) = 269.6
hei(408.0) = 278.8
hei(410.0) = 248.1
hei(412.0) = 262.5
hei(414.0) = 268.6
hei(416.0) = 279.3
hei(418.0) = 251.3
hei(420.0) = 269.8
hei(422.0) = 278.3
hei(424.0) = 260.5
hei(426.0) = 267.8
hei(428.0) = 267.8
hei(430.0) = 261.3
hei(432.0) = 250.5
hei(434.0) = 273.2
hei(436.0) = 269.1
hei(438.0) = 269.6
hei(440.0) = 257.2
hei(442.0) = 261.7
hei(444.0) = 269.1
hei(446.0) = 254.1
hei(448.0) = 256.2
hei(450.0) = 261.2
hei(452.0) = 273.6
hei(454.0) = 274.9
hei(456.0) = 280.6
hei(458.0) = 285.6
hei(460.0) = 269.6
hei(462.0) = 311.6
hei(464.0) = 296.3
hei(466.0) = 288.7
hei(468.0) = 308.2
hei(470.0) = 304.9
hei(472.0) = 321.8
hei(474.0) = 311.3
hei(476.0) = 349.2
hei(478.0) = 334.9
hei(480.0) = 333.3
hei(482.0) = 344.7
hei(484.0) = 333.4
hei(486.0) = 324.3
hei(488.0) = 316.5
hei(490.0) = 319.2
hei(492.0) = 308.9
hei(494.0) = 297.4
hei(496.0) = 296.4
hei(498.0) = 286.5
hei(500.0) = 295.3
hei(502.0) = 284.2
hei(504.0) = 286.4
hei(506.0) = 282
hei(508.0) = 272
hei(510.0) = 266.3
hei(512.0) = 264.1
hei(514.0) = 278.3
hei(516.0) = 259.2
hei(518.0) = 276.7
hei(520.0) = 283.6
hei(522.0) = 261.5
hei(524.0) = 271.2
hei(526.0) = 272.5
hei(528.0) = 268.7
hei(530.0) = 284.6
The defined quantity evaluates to 271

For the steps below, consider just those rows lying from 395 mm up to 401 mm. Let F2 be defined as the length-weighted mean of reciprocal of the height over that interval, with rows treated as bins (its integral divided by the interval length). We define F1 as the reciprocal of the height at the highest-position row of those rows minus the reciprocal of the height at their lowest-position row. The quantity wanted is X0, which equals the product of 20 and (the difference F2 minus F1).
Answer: 0.0763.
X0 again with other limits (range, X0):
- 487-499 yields 0.0592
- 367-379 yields 0.0753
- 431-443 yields 0.0794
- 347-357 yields 0.0806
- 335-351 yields 0.0791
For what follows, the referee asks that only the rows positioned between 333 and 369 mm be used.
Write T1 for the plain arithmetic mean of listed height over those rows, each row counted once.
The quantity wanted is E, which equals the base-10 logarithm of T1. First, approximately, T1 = 254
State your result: 2.41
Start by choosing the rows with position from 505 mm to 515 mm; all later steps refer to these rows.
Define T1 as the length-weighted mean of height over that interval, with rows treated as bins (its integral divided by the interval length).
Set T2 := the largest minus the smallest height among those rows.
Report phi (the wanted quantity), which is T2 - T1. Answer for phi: -255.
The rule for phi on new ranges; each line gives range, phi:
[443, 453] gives -243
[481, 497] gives -269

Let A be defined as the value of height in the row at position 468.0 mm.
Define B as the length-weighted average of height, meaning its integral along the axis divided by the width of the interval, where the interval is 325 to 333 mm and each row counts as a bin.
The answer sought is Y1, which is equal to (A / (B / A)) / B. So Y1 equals 1.51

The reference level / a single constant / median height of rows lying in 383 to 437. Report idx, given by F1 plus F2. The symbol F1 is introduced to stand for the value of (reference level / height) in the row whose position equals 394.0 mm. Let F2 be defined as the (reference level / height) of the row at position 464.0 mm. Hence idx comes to 1.85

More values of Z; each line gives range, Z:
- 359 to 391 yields 263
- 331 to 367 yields 253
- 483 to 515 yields 294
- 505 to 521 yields 273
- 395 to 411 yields 260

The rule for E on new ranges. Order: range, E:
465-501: 2.50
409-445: 2.42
